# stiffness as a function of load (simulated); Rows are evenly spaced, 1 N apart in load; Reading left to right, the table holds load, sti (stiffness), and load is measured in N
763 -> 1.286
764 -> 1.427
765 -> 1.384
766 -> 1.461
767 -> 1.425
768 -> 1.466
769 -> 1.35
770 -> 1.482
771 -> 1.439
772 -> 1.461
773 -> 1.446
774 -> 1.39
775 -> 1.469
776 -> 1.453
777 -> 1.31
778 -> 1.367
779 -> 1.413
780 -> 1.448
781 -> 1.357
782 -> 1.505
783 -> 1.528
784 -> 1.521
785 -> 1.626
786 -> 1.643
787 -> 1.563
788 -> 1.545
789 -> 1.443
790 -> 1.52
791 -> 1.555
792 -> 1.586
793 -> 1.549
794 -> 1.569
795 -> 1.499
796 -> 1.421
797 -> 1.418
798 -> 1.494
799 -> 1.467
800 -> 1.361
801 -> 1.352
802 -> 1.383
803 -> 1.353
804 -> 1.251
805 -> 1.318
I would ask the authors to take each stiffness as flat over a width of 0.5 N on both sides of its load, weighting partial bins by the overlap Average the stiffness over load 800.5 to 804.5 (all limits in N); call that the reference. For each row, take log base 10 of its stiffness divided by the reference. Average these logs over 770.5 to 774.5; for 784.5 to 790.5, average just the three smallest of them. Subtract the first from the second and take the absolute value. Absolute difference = 0.020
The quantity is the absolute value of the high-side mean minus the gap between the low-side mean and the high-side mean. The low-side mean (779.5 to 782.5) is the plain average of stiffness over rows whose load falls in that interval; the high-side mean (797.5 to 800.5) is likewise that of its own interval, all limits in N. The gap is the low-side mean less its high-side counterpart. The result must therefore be 1.44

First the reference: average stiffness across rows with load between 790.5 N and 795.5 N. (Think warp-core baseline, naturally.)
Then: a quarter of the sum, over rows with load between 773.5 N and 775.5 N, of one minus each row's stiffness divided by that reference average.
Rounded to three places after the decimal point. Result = 0.039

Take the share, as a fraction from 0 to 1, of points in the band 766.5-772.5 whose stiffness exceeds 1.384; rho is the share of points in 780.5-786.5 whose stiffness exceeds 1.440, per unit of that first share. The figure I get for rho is 1.00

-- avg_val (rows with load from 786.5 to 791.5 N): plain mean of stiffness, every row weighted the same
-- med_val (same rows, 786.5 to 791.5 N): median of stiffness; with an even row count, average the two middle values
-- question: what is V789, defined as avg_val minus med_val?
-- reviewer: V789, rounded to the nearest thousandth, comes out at -0.020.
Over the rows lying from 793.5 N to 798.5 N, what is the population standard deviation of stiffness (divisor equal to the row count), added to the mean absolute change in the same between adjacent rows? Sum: 0.113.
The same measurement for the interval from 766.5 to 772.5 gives 0.114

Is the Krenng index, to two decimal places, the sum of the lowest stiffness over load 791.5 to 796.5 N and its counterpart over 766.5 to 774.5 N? 2.77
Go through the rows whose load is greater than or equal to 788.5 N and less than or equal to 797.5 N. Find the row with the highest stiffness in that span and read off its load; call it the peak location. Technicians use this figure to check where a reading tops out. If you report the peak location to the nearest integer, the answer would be 792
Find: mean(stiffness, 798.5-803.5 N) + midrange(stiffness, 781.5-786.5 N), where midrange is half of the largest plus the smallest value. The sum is 2.96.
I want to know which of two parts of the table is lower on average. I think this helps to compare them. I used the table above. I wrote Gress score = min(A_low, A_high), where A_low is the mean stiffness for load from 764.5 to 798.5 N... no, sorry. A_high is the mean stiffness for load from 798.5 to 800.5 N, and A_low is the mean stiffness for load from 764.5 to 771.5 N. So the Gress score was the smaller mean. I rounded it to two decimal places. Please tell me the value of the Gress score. 1.41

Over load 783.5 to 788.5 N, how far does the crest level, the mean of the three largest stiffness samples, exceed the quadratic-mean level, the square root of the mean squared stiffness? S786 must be 0.030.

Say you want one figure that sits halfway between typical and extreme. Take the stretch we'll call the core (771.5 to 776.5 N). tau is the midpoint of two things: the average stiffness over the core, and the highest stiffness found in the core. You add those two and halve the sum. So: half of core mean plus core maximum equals 1.46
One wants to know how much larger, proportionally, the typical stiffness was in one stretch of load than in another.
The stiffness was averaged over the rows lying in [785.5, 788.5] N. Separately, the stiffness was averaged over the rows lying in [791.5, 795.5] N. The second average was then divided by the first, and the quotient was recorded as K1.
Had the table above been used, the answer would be 0.98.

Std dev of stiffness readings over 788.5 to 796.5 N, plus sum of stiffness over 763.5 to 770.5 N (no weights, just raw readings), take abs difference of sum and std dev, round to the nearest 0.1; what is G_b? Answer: 9.9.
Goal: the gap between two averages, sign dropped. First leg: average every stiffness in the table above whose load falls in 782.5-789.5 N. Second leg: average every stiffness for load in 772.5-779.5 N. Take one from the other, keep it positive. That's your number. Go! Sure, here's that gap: 0.15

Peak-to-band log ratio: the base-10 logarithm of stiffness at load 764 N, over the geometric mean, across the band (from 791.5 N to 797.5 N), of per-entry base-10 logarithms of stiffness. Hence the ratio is 0.87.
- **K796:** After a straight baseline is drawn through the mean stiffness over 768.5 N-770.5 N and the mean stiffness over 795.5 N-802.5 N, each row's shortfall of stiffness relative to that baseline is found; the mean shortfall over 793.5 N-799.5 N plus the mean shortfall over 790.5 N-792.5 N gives -0.22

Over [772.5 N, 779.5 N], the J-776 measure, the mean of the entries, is 1.41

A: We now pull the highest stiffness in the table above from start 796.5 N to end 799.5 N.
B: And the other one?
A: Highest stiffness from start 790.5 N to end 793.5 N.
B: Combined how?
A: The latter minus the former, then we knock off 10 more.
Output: -9.9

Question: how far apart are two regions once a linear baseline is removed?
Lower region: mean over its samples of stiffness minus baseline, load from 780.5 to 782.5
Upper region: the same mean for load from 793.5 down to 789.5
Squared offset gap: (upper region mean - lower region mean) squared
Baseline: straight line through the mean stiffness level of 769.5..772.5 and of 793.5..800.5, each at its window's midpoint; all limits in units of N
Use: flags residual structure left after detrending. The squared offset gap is 0.015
